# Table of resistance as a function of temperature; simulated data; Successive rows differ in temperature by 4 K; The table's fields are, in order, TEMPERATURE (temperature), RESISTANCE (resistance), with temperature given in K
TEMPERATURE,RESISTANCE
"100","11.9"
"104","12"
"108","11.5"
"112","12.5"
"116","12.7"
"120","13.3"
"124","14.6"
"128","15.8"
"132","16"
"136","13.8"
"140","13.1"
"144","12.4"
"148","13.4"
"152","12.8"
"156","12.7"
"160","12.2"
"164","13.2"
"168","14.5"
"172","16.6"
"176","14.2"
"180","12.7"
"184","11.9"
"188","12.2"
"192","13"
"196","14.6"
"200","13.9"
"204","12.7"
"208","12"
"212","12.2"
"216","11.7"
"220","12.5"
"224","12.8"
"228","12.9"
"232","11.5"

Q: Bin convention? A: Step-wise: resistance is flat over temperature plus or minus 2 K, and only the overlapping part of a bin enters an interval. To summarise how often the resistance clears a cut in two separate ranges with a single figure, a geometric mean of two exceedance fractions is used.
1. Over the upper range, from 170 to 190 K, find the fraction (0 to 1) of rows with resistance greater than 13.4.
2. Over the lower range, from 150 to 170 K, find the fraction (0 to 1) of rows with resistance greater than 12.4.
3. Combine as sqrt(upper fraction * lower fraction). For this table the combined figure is 0.6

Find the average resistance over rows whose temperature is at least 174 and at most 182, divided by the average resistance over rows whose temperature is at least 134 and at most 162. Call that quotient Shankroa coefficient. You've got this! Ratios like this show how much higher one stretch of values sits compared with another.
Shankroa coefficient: 1.04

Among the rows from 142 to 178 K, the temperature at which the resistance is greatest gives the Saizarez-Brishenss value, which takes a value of 172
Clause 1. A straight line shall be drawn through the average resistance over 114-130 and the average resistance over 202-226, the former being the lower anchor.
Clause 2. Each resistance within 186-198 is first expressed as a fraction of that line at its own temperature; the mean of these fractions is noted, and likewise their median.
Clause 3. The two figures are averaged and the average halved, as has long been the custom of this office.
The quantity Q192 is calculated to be 0.515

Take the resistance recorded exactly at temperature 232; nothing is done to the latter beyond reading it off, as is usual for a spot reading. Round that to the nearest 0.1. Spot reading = 11.5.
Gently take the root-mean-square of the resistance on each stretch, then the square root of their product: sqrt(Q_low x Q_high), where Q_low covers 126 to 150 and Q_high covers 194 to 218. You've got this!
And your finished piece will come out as 13.5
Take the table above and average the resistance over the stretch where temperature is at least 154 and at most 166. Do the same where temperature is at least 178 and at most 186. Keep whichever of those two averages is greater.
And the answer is 12.7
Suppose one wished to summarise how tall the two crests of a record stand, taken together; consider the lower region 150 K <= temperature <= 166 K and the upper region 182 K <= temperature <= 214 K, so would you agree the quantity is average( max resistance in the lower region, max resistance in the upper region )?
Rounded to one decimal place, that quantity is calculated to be 13.9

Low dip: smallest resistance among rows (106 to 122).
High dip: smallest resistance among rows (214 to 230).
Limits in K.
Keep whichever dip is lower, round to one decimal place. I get 11.5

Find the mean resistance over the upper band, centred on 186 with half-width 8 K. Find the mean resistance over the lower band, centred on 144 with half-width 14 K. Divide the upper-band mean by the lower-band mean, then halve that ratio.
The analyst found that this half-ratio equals 0.463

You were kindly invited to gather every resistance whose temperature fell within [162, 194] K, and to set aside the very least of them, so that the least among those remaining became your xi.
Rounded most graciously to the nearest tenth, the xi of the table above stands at 12.2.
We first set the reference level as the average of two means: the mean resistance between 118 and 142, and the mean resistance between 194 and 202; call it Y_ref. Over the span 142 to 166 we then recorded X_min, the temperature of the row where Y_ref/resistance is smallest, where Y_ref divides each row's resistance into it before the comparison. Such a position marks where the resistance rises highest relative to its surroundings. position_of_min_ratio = 148 K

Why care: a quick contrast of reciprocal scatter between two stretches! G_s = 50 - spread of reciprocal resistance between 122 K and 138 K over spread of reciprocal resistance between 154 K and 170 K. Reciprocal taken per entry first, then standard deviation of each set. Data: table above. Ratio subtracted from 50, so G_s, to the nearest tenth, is 49.2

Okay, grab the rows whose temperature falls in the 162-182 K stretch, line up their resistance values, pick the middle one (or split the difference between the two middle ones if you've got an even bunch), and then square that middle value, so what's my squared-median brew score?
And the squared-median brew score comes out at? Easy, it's 202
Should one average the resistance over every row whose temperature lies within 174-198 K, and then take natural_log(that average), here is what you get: 2.57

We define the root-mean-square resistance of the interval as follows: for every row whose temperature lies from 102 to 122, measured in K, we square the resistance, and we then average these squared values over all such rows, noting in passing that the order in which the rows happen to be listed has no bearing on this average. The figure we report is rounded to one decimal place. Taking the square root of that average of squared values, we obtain 12.4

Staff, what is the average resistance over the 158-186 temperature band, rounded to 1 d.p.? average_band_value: 13.6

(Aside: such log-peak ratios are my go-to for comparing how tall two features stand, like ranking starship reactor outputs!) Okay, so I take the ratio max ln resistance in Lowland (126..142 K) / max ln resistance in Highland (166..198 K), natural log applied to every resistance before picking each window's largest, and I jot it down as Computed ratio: 0.99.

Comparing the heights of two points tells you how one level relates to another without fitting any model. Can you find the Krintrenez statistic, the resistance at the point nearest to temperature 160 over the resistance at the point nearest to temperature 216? 1.04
